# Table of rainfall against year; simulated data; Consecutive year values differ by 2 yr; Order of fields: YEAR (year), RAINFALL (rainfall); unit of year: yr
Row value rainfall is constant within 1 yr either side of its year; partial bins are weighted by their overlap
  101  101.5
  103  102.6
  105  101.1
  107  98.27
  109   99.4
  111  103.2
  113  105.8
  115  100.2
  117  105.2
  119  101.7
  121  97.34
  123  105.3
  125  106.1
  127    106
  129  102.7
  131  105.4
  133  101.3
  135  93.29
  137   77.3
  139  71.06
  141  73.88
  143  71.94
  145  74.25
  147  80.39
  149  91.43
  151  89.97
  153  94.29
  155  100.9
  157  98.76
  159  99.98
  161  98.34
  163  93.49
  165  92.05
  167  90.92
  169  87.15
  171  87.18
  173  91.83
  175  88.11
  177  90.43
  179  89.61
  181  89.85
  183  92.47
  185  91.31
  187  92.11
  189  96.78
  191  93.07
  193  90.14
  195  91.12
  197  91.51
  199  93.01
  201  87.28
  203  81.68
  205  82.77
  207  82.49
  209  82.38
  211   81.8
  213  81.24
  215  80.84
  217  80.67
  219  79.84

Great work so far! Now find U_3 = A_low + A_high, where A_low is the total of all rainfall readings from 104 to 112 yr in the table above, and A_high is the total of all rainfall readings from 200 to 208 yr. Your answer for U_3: 736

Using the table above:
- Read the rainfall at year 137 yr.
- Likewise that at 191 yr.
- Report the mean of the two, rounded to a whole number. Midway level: 85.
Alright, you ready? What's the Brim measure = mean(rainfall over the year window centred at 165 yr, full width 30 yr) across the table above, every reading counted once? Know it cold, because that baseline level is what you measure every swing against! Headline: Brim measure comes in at 93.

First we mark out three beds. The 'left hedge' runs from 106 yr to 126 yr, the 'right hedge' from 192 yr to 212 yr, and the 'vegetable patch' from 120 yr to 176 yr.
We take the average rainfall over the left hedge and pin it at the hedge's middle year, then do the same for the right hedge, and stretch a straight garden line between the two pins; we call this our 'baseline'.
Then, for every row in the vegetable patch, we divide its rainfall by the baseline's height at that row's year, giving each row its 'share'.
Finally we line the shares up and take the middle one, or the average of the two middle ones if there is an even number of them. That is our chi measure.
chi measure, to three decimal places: 0.983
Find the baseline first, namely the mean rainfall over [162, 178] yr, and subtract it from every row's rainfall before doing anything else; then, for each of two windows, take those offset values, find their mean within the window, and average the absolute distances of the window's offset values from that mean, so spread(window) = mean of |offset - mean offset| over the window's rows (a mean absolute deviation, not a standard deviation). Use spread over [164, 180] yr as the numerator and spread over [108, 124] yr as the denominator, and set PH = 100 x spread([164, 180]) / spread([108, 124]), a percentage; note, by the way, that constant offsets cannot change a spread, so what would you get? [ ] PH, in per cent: 63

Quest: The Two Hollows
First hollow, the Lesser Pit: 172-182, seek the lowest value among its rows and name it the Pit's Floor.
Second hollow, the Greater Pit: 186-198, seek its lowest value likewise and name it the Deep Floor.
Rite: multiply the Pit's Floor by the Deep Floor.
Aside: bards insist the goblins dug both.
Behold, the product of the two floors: 7942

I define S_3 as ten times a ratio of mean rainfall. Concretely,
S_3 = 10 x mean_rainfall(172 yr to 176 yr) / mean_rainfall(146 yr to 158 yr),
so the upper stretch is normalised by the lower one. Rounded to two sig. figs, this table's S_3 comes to 9.7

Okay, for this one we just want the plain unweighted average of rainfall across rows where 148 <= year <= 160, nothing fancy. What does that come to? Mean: 96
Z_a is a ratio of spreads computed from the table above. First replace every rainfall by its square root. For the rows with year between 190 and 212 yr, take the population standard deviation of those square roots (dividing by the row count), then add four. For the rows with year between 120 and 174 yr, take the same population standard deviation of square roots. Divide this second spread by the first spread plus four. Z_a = 0.13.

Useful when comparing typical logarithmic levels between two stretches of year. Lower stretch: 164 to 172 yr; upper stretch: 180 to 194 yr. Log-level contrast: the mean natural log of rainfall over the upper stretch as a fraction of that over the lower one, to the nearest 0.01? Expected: 1.01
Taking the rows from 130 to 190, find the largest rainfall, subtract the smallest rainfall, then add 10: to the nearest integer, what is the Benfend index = 44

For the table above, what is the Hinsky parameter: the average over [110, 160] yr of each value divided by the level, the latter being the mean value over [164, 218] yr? 1.07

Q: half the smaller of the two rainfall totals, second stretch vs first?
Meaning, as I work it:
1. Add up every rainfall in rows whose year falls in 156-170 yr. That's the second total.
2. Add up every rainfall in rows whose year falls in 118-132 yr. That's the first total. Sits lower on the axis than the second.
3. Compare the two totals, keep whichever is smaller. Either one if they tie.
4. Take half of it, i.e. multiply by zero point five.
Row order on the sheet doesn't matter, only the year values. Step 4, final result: 330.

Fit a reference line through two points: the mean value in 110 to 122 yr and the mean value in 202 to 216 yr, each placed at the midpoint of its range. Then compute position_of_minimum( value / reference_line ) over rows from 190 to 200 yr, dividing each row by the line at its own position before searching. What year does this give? 193 yr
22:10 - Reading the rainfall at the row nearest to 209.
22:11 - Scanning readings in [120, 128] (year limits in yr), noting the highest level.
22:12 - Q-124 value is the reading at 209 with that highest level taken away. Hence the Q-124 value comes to -24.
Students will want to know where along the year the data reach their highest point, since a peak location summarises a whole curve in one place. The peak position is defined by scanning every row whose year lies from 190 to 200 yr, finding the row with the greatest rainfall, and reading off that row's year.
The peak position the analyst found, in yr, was 191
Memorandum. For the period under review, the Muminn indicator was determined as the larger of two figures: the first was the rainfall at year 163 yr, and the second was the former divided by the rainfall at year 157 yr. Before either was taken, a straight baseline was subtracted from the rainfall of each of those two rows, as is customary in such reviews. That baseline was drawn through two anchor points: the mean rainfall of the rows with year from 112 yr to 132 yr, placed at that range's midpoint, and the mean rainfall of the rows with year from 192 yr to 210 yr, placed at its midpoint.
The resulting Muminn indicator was -1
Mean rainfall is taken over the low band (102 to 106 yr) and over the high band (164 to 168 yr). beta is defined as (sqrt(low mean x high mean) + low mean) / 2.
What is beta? 99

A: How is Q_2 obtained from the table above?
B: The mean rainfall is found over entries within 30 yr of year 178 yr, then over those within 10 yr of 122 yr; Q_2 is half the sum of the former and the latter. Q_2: 97.5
